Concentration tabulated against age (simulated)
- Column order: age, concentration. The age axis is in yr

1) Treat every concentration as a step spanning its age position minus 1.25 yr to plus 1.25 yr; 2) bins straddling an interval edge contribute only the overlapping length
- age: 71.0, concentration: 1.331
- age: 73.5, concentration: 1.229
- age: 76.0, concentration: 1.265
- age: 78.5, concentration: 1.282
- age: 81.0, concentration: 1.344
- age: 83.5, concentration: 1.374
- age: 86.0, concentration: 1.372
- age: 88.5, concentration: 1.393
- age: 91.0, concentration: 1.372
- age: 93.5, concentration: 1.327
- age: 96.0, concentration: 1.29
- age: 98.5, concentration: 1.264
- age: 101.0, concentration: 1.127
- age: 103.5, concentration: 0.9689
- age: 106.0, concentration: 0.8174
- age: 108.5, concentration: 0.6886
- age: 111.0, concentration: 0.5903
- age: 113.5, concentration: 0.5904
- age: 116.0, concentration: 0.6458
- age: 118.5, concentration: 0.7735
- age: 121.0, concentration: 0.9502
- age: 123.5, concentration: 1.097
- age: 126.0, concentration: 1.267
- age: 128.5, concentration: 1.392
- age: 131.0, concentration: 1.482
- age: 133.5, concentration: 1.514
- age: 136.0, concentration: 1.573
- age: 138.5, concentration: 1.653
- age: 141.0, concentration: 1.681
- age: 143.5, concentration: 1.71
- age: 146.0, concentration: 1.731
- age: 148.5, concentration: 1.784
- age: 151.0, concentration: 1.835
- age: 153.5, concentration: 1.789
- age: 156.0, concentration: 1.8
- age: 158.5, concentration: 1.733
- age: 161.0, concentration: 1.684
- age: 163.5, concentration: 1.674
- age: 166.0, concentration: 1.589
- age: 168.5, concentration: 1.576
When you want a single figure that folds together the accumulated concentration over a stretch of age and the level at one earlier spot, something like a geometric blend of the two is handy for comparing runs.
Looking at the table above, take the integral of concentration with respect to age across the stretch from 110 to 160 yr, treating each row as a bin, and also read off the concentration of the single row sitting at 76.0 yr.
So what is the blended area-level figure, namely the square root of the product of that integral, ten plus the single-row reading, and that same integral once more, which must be 232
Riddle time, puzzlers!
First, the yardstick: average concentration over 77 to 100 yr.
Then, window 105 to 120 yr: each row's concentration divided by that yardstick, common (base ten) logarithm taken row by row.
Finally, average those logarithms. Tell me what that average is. -0.29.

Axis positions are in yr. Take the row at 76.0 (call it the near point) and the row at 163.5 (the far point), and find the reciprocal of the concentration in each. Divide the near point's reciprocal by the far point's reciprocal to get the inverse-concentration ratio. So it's 1.3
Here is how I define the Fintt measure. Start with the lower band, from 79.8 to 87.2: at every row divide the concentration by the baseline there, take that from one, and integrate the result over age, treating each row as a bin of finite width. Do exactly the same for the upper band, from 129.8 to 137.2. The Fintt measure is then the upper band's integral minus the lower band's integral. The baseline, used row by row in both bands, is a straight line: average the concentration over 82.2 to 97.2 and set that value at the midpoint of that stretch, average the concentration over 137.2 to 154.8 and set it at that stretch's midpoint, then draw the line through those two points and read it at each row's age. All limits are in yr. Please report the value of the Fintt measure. 0.9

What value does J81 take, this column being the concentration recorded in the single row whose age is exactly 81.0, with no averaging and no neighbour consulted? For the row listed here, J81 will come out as 1.344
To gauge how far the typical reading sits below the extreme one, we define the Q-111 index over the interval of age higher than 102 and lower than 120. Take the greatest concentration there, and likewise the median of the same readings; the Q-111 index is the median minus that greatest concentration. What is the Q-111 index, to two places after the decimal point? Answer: -0.28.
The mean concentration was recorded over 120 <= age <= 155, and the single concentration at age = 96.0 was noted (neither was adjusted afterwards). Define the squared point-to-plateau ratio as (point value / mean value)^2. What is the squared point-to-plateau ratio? 0.7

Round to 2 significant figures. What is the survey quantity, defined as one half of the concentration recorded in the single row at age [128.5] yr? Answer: 0.70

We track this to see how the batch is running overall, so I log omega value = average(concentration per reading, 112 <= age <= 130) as 1.0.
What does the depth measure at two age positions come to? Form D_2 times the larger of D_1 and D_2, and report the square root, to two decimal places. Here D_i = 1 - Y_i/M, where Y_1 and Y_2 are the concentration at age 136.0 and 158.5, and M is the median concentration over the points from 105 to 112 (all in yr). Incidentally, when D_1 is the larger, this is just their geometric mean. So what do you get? 1.40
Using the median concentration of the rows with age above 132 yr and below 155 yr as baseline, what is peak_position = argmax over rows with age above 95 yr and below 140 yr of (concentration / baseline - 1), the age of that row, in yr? 138.5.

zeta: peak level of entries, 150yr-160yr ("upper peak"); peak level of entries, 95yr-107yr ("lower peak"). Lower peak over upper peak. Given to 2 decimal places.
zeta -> 0.70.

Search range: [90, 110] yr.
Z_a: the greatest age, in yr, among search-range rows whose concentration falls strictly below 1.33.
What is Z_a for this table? 108.5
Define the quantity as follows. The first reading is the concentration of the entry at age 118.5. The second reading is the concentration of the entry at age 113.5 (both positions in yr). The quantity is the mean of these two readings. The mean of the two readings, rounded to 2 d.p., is 0.68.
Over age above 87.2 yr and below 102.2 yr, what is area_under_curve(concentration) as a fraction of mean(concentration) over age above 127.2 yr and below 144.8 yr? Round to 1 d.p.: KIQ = 12.4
